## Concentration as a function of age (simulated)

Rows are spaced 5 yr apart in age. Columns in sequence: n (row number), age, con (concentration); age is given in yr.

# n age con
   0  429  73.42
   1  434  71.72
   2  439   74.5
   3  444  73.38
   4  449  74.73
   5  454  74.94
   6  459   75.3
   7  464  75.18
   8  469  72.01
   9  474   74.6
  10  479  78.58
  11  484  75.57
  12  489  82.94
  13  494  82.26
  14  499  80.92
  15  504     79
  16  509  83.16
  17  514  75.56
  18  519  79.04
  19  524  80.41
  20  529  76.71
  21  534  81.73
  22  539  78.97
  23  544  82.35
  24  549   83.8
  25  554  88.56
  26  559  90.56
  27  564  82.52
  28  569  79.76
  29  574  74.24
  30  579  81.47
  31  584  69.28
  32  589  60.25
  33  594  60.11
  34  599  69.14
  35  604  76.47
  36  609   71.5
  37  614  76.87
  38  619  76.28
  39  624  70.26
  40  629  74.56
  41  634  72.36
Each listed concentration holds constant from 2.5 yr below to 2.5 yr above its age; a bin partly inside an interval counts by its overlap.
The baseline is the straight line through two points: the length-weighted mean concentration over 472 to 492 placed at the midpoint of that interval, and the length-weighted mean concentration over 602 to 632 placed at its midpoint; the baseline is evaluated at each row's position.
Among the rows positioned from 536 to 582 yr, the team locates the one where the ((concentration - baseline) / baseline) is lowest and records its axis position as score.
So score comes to 574 yr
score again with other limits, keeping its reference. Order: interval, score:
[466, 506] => 469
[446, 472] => 469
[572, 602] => 594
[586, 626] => 594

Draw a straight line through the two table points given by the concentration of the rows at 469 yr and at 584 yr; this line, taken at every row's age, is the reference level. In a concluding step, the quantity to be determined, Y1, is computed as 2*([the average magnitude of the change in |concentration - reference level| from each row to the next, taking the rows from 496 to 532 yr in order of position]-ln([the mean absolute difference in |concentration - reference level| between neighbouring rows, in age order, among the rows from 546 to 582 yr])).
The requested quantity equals 4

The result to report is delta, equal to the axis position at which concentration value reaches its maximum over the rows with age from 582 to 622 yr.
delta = 614 yr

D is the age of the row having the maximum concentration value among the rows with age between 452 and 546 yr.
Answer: 509 yr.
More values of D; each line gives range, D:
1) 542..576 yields 559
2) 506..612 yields 559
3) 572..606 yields 579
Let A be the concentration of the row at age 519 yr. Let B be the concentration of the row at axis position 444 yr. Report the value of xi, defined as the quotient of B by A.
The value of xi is 0.93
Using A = 79.04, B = 73.38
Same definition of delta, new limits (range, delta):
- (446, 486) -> 479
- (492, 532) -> 509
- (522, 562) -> 559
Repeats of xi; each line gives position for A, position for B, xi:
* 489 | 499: 0.98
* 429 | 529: 1.04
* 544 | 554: 1.08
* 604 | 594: 0.79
